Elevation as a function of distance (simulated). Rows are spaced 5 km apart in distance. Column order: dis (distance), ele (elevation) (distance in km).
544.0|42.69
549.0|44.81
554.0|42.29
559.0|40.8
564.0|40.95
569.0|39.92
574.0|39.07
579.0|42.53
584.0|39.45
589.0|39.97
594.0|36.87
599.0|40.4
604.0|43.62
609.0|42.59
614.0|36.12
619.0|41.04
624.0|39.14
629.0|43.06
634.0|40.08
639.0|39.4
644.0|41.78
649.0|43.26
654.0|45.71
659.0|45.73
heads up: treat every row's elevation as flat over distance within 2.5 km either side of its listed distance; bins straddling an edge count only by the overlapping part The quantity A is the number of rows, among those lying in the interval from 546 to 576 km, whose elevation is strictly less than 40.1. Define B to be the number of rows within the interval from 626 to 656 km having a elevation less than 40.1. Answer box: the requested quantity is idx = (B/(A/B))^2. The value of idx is 4.0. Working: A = 2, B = 2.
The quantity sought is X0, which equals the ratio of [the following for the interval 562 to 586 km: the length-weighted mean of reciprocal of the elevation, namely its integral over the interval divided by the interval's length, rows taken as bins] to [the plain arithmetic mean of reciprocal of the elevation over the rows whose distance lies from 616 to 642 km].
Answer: 1.00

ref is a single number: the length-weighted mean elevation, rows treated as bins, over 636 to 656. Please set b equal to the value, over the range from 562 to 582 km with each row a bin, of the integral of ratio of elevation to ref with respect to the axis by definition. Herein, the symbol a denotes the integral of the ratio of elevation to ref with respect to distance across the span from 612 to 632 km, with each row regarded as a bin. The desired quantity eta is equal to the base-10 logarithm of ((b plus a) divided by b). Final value 0.298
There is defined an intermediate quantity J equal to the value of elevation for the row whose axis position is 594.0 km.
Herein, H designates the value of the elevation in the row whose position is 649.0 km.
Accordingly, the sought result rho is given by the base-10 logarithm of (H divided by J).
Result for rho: 0.07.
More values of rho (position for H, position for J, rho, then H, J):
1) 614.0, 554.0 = -0.07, 36.12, 42.29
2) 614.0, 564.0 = -0.05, 36.12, 40.95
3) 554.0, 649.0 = -0.01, 42.29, 43.26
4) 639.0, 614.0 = 0.04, 39.4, 36.12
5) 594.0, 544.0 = -0.06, 36.87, 42.69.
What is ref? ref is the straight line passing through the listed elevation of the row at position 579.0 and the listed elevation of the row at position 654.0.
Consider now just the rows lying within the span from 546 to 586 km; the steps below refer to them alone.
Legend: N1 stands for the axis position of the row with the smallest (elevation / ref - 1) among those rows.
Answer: 584.0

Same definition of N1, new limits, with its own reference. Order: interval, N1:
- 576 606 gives 594.0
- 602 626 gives 614.0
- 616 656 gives 639.0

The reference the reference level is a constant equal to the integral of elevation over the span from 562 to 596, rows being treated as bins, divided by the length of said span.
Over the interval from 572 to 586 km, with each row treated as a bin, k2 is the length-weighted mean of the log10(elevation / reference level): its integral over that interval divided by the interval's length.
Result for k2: 0.006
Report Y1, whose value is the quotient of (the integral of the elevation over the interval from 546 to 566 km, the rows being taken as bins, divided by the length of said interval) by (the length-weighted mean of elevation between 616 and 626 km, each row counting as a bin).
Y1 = 1.06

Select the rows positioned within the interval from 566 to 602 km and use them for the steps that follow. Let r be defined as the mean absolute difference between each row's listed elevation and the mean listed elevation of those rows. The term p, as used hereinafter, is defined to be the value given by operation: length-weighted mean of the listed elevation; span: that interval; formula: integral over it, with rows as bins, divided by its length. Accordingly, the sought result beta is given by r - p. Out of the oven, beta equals -38.7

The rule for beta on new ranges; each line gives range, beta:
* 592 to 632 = -38.2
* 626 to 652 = -40.1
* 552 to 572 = -40.3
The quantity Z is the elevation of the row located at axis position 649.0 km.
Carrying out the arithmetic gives 43.26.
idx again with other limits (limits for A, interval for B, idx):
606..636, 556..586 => 9.0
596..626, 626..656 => 4.0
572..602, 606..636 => 5.1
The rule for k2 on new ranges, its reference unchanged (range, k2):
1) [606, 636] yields 0.005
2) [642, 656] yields 0.038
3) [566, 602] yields -0.001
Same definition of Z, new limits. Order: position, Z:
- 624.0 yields 39.14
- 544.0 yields 42.69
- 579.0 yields 42.53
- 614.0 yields 36.12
